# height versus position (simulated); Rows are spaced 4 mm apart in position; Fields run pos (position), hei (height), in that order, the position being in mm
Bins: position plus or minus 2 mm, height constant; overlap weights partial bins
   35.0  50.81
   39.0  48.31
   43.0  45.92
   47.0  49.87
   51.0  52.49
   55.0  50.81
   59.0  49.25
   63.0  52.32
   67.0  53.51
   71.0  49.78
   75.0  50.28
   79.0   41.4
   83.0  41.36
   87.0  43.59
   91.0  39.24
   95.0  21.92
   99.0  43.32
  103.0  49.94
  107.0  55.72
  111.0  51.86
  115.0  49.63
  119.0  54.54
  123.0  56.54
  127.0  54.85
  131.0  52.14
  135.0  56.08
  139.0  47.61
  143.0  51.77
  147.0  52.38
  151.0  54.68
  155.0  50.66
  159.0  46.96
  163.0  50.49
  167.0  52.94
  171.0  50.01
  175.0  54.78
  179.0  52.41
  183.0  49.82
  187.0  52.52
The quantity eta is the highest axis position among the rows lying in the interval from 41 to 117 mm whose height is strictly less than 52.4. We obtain 115.0 mm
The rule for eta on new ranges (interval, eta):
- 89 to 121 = 115.0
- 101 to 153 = 147.0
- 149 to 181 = 171.0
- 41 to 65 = 63.0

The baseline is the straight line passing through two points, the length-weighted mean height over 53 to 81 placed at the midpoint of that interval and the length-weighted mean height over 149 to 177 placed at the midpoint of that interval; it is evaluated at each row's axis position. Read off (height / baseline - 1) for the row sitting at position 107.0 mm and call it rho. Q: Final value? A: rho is 0.11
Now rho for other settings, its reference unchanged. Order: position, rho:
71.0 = 0.00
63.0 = 0.06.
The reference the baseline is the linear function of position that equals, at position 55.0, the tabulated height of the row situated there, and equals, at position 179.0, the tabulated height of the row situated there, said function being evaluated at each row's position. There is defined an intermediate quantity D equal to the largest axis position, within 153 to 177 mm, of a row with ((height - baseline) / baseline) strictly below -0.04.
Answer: 171.0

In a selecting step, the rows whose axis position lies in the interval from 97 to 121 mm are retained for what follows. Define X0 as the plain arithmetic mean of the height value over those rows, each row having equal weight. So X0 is 50.8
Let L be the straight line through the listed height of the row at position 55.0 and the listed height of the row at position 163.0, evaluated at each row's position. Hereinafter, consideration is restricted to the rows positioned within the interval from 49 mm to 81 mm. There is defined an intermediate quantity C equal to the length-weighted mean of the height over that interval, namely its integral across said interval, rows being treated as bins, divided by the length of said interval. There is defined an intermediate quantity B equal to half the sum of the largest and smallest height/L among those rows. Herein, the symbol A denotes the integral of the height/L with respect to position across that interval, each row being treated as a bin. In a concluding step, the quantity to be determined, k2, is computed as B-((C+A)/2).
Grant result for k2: -40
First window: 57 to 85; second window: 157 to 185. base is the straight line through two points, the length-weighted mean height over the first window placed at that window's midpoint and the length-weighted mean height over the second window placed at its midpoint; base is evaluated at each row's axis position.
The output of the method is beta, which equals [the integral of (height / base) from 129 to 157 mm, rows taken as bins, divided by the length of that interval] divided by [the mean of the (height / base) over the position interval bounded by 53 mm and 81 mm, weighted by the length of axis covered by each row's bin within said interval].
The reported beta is 1.01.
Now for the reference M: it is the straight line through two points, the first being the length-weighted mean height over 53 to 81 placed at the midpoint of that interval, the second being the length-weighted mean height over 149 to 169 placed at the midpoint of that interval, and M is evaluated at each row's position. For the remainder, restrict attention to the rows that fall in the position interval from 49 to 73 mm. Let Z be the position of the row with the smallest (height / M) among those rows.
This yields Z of 59.0 mm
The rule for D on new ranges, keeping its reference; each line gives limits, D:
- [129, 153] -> 139.0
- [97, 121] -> 99.0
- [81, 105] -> 99.0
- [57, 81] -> 79.0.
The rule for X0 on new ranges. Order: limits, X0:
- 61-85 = 48.1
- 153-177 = 51.0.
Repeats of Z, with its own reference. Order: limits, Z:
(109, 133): 115.0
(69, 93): 91.0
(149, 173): 159.0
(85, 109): 95.0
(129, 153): 139.0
